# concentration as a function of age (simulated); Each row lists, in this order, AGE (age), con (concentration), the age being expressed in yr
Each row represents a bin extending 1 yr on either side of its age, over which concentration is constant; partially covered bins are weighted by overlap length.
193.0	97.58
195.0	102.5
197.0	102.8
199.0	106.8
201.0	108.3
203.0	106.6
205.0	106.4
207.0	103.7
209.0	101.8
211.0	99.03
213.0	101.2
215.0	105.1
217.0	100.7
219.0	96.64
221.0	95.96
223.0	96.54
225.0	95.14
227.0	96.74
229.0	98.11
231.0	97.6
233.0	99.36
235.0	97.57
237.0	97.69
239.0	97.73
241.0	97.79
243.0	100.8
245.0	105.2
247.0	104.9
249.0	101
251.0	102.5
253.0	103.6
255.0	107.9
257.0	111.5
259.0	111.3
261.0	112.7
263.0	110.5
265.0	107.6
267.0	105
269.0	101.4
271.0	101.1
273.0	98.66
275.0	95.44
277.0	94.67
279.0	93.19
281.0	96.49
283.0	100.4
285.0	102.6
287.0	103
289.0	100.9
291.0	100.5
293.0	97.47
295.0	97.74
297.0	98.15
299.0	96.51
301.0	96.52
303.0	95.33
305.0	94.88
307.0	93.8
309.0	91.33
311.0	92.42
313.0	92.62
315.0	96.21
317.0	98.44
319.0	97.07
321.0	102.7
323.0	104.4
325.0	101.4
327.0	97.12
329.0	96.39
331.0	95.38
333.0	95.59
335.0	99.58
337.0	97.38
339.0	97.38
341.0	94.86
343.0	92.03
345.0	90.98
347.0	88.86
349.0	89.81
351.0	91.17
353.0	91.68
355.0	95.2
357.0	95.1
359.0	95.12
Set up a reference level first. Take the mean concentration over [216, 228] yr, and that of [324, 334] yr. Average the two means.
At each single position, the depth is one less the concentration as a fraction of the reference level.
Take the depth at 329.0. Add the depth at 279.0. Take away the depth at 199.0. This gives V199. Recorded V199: 0.15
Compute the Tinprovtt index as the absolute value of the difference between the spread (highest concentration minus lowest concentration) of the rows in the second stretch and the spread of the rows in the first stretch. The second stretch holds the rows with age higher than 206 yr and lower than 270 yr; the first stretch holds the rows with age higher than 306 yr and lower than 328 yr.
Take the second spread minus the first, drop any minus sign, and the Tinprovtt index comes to 4.5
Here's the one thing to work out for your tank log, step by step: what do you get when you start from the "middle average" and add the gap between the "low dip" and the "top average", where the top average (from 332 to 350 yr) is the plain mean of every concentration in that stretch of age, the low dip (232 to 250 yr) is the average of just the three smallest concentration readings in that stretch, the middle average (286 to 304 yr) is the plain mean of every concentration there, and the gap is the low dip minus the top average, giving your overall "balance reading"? 102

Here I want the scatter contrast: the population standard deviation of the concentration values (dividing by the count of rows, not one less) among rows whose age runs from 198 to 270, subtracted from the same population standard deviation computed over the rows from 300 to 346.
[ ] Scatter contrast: -1.5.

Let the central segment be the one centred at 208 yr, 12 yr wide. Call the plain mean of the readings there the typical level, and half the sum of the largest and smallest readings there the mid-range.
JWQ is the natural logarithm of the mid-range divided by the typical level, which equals -0.003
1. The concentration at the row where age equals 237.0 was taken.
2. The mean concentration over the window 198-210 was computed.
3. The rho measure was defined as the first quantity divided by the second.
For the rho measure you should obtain 0.93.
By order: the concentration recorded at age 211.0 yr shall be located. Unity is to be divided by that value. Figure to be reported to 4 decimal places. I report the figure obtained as 0.0101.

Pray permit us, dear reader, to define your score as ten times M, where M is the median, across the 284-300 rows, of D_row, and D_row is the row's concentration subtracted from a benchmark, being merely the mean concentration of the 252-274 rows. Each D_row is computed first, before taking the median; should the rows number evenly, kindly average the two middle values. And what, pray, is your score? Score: 72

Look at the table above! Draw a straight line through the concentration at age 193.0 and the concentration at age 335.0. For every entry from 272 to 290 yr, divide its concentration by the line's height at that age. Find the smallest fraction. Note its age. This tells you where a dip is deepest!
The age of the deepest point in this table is 279.0 yr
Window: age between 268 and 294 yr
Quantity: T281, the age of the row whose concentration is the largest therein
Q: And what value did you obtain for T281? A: 287.0 yr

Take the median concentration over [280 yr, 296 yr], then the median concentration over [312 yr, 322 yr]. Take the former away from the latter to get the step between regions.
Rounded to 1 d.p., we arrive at -3.4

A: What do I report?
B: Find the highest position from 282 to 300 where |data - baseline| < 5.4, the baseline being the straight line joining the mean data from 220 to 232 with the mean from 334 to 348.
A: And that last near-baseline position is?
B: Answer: 299.0 yr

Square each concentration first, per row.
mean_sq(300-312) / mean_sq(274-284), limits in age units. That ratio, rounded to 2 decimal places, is 0.96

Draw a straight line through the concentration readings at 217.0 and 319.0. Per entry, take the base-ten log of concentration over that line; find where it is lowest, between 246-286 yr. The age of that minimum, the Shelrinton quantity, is 279.0 yr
